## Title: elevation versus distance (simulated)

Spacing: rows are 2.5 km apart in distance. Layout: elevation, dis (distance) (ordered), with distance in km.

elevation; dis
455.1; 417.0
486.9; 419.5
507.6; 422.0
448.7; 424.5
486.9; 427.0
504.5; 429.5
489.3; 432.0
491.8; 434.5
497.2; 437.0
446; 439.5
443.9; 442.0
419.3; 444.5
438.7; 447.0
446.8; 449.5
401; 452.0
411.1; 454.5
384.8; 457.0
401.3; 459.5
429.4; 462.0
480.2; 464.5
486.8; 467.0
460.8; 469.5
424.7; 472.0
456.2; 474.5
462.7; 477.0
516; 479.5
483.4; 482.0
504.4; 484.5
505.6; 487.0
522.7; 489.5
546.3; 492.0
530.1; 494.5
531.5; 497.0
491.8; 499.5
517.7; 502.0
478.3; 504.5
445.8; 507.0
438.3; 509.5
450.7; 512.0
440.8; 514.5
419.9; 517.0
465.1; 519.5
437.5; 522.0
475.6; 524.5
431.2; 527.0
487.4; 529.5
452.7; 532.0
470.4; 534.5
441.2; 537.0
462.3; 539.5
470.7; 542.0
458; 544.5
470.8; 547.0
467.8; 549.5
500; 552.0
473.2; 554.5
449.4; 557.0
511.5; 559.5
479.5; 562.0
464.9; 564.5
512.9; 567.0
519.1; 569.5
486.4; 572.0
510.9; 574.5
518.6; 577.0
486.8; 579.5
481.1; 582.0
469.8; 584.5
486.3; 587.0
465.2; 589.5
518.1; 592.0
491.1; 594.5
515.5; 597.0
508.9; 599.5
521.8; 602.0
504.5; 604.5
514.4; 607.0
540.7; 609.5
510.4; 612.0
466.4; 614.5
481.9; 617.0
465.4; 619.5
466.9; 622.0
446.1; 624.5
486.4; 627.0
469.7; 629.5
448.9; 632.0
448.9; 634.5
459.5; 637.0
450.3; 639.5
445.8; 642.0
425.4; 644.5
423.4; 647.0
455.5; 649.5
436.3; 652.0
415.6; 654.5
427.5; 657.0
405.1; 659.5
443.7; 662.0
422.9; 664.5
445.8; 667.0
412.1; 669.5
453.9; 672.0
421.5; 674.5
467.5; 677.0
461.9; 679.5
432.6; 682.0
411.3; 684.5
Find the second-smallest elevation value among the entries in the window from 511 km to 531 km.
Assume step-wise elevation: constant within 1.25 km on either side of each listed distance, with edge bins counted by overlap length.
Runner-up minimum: 431.2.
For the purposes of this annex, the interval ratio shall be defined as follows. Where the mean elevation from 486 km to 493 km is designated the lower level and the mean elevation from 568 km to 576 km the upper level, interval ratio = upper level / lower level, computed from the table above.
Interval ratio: 0.96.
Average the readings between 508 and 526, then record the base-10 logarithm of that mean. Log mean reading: 2.65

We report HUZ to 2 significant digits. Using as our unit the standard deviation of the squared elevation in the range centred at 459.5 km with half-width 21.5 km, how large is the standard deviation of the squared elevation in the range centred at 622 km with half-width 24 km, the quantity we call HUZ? 1.0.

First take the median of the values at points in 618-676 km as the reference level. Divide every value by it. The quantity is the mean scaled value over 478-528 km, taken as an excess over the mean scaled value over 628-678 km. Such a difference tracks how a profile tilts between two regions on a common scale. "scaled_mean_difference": 0.10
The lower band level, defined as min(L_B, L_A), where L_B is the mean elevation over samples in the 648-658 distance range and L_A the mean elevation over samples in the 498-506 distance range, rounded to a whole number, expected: 434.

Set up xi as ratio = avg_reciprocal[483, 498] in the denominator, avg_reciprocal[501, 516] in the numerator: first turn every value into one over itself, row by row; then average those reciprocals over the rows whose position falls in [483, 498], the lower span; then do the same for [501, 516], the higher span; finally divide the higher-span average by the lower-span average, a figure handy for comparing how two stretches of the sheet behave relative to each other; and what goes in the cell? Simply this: 1.14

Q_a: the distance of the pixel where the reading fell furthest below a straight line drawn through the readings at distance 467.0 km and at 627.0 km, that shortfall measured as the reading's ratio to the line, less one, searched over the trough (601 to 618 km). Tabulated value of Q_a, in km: 614.5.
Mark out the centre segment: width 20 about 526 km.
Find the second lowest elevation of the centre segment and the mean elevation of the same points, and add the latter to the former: 886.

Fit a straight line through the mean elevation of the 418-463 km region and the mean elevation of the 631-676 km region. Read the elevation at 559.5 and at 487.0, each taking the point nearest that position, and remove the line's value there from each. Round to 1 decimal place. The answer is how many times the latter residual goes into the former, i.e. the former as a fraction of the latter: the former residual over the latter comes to 1.2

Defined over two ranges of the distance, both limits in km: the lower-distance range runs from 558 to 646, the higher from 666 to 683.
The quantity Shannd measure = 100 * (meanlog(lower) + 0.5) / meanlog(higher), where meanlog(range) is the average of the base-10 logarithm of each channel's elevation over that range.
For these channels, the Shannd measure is 120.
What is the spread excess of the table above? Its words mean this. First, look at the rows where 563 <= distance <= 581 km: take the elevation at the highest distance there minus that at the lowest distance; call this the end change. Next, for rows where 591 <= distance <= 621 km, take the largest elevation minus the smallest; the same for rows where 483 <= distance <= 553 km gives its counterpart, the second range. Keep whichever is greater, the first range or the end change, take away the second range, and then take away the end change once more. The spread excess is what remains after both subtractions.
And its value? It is -73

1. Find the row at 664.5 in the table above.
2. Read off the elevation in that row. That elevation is 422.9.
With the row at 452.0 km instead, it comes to 401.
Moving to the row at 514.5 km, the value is 440.8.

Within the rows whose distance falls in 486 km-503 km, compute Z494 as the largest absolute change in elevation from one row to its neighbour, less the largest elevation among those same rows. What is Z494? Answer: -507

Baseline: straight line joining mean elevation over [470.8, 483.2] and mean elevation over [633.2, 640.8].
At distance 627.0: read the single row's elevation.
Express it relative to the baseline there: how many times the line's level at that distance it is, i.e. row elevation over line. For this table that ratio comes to 1.07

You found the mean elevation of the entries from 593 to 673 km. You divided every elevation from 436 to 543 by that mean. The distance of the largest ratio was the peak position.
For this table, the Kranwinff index 492.0 km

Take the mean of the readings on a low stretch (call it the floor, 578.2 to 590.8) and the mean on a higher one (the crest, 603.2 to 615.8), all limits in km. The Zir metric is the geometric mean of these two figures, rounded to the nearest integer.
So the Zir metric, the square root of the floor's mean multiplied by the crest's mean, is 492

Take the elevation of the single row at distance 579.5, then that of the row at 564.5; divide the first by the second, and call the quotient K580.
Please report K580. 1.05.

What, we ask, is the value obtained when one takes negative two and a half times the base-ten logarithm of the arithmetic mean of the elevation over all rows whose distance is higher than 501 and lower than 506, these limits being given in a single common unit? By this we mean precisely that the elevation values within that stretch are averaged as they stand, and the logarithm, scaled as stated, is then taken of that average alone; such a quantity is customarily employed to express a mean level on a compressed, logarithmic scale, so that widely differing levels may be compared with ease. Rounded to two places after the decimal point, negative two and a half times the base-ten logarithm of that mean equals -6.74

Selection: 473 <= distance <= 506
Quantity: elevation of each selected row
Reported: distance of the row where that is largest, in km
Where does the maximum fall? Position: 492.0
